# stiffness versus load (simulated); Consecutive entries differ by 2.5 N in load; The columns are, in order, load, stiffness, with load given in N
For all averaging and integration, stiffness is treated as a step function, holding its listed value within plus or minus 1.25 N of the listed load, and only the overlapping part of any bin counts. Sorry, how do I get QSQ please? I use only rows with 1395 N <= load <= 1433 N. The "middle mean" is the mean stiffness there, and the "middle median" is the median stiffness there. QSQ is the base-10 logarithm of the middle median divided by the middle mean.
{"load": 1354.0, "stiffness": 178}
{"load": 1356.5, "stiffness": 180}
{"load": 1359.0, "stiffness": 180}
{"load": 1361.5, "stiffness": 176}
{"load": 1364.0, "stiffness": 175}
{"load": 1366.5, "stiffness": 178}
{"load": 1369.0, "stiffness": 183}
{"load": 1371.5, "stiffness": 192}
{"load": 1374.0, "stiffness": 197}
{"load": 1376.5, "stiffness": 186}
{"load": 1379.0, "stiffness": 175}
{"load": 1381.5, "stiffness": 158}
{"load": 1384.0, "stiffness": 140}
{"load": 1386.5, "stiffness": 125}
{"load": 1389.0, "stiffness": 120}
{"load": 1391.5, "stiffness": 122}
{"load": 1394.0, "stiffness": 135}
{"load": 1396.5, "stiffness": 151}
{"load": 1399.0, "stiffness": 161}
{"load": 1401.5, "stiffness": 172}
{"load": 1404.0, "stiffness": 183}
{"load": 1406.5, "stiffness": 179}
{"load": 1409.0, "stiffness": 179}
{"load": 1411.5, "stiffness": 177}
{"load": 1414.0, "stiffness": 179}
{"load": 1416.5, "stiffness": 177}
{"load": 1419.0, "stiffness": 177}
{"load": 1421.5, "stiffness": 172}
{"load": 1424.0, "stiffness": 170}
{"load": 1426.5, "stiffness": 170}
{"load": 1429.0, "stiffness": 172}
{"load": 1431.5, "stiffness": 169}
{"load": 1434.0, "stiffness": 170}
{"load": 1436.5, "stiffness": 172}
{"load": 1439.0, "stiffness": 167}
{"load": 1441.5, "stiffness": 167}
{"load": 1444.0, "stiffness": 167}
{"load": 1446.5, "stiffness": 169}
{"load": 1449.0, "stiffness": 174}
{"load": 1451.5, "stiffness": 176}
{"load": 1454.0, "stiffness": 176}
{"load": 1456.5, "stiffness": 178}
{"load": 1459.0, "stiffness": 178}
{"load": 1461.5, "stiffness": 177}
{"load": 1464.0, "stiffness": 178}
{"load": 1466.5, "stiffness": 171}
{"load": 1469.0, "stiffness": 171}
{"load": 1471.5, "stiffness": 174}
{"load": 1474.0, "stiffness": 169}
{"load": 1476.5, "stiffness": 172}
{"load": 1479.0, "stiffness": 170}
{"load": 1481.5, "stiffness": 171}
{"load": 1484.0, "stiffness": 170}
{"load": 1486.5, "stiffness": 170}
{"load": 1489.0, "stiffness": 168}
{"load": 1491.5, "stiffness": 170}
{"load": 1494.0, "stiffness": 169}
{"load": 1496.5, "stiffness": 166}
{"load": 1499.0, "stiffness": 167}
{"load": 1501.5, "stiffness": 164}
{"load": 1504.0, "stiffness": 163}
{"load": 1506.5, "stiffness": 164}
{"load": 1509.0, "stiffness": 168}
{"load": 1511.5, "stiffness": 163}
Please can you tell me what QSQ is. -0.001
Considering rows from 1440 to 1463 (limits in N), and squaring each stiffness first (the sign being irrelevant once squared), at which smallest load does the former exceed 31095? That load 1456.5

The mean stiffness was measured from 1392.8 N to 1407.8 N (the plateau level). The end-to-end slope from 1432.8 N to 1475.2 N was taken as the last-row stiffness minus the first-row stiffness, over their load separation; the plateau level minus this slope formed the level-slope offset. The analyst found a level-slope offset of 164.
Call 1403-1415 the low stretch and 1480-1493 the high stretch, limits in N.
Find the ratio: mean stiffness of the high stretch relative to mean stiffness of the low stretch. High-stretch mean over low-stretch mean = 0.95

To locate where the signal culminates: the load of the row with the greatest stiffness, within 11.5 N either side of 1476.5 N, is 1471.5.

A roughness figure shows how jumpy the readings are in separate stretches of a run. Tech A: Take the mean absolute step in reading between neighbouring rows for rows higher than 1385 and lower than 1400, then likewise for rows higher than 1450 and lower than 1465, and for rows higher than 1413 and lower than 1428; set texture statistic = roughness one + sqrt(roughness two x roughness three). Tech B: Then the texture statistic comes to 10.4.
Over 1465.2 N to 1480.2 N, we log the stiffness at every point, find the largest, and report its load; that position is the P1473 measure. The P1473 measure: 1471.5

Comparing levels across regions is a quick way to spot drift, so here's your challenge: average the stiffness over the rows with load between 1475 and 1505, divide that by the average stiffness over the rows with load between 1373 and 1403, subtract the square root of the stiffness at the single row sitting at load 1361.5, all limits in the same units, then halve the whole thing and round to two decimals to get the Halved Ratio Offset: -6.08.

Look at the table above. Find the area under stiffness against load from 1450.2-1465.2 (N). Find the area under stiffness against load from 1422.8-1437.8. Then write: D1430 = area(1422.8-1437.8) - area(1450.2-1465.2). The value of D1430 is -100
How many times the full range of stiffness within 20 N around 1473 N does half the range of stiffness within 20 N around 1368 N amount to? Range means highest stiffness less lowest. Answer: 1.2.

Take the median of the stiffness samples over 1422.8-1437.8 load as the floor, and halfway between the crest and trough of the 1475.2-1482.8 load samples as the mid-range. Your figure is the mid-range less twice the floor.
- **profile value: -169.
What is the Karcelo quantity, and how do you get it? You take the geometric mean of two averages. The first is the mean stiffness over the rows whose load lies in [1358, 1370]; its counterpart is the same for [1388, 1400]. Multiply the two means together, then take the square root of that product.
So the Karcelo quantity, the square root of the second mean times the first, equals 157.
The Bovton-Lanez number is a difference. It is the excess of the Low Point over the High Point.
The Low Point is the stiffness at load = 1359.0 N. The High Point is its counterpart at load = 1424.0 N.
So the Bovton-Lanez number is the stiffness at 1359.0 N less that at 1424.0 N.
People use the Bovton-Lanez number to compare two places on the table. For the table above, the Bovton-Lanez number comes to 10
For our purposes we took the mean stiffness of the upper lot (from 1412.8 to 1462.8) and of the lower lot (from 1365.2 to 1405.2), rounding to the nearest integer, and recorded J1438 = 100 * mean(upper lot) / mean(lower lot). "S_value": 107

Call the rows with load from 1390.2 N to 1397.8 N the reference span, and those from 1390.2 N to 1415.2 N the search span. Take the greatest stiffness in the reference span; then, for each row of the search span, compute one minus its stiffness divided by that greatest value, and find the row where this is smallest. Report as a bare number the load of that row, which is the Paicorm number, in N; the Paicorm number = 1404.0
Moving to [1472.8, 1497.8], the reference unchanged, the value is 1476.5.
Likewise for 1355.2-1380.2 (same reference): 1374.0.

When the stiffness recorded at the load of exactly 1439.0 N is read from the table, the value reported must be 167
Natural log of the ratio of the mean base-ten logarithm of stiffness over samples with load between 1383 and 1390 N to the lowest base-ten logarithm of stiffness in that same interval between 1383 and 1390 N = 0.013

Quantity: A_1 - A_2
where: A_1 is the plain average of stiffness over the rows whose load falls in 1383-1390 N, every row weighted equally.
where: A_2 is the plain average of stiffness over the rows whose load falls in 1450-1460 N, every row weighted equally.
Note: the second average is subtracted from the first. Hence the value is -49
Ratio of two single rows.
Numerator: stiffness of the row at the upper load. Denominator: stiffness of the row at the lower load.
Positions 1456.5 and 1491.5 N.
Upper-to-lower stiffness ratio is 0.955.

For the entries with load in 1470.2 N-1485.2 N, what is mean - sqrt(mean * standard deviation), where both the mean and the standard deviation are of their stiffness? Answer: 154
